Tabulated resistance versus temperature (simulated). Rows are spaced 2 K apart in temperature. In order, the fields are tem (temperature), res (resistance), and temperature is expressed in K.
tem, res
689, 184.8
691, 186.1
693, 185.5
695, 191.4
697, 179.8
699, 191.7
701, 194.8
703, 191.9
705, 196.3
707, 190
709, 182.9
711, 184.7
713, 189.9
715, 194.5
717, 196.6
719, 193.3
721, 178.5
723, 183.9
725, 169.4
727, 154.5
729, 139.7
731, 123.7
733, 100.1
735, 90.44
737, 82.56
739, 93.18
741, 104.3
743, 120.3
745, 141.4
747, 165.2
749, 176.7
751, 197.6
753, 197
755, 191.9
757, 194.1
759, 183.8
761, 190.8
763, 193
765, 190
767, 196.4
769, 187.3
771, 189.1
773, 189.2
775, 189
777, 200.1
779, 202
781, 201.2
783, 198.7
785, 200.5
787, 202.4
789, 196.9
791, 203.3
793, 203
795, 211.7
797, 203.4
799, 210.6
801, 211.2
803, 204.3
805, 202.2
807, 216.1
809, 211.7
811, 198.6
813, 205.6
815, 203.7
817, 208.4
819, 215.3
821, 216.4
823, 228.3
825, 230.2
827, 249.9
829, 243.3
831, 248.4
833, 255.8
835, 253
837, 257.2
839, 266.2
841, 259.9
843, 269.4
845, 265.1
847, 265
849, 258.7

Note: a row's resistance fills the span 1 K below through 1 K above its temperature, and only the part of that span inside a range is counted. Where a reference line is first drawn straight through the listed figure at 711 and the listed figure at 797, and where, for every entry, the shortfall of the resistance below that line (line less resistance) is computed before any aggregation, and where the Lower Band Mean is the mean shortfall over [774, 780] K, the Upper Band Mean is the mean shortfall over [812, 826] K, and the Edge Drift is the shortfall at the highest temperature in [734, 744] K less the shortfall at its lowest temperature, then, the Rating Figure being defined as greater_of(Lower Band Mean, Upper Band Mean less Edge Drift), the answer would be 21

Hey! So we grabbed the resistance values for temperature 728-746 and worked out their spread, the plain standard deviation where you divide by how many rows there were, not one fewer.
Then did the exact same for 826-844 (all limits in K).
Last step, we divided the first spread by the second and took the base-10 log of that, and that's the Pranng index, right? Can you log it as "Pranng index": 0.4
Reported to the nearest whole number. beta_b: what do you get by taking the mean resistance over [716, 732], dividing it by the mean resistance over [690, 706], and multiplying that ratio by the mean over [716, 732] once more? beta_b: 148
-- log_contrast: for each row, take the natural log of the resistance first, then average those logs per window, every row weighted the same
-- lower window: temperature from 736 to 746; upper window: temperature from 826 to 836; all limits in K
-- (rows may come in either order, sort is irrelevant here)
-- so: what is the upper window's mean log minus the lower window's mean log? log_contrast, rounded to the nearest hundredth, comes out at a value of 0.85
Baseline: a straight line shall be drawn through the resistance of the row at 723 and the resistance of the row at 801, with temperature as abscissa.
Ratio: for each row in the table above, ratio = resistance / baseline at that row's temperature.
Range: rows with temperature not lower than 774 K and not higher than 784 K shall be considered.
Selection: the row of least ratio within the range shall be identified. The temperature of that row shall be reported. 775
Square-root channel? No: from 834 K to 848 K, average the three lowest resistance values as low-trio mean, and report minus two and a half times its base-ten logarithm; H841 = -6.02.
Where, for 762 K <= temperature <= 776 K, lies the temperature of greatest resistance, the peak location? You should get 767 K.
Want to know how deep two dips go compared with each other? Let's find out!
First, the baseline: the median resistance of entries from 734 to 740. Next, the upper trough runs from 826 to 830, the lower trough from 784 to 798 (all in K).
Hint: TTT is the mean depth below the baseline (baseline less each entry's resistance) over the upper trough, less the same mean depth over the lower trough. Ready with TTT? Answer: -44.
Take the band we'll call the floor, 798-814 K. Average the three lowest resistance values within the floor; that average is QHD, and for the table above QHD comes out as 202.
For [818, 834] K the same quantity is 220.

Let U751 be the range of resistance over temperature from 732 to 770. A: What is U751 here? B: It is 115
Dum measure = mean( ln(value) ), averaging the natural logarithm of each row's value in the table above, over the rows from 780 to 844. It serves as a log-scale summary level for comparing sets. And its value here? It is 5.40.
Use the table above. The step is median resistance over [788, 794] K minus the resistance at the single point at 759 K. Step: 19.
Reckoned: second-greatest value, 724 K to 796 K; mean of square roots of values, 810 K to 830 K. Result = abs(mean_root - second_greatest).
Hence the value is 188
